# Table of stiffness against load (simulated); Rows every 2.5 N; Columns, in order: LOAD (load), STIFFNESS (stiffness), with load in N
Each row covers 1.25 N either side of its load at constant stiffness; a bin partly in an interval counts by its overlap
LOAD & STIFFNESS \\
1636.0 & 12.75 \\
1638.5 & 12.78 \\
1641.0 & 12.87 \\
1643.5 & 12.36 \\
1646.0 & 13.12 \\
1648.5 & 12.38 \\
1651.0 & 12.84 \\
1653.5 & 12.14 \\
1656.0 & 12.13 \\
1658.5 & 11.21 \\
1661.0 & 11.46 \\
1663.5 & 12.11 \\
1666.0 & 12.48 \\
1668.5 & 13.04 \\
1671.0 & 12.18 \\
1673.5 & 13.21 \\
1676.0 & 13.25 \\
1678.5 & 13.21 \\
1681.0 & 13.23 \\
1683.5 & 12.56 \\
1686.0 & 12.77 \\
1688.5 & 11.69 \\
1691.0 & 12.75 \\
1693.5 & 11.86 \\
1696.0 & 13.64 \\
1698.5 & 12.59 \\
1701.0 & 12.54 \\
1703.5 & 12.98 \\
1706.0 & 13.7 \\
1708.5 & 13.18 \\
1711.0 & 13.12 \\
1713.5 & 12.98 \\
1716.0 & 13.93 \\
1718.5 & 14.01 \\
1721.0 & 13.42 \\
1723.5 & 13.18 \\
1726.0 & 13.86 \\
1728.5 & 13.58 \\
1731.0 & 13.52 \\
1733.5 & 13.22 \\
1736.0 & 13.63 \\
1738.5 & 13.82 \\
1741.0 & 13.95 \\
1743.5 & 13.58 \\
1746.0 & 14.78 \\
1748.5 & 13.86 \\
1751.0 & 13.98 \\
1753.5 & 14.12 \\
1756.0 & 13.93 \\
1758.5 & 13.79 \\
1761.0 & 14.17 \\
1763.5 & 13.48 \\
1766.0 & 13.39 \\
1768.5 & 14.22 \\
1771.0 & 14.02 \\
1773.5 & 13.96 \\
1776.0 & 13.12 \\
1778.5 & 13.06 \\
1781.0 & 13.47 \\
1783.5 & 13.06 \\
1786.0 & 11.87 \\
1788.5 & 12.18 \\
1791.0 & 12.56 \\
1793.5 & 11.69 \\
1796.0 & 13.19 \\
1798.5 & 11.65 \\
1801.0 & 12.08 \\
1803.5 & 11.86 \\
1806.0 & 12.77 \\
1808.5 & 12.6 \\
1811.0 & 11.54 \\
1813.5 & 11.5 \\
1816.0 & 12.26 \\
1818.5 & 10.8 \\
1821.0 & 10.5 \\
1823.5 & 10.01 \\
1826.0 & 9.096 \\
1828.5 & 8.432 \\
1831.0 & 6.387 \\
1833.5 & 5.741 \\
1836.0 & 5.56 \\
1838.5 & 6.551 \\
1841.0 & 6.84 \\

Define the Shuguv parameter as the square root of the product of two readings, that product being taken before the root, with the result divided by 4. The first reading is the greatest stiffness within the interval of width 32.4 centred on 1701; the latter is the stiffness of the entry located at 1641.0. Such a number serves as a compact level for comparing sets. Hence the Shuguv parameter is 3.35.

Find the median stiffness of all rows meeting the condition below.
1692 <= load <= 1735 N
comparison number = 13.2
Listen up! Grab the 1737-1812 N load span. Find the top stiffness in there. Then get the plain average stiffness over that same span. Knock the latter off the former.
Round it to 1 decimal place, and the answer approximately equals 1.6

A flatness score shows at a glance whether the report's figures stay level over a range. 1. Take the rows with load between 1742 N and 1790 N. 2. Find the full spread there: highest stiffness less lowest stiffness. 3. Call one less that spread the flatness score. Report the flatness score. -1.9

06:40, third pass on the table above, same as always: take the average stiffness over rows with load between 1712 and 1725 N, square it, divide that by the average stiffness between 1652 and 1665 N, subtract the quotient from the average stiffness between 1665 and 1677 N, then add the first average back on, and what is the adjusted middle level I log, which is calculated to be 11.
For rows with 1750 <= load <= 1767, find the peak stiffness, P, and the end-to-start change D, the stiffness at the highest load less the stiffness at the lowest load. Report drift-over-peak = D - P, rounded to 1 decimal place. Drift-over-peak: -14.8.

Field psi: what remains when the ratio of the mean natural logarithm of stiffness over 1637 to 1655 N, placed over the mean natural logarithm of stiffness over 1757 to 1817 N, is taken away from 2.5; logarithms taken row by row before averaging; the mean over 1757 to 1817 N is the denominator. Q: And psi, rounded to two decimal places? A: 1.50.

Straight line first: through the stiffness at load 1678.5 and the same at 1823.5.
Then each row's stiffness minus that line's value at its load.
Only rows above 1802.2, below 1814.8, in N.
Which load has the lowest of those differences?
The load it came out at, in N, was 1811.0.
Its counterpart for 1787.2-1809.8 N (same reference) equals 1793.5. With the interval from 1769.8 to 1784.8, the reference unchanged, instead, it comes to 1778.5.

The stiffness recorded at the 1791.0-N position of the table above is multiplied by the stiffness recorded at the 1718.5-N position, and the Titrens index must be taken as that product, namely 176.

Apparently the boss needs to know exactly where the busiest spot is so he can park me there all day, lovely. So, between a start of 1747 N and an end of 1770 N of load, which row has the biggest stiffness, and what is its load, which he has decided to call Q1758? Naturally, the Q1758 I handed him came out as 1768.5 N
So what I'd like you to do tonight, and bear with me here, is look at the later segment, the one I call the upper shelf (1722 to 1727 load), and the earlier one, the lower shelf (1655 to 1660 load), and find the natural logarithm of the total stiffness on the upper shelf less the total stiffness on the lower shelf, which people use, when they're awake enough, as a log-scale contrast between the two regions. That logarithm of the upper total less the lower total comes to 1.3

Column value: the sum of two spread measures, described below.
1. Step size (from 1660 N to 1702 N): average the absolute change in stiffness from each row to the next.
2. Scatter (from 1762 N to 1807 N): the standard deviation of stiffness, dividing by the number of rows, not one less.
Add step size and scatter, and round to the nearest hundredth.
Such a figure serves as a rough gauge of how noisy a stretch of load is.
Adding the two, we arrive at 1.45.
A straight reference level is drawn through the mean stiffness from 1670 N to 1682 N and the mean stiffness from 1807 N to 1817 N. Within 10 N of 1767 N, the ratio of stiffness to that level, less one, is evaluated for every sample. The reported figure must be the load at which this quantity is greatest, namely 1768.5 N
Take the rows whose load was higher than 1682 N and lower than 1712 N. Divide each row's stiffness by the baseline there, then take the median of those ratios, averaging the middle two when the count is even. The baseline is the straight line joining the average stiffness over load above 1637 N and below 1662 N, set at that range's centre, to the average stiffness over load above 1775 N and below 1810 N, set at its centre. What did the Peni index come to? 1.03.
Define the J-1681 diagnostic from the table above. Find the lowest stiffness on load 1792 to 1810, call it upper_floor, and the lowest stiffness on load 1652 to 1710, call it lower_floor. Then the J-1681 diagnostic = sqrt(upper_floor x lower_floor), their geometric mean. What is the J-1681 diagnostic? 11.4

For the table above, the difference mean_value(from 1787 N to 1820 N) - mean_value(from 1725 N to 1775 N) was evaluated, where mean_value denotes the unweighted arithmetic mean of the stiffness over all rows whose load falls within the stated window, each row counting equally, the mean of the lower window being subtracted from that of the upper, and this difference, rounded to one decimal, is -1.8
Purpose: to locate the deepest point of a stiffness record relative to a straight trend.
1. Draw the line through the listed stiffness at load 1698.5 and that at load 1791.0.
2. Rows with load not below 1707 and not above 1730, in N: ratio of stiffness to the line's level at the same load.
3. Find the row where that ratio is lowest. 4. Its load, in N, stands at 1713.5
